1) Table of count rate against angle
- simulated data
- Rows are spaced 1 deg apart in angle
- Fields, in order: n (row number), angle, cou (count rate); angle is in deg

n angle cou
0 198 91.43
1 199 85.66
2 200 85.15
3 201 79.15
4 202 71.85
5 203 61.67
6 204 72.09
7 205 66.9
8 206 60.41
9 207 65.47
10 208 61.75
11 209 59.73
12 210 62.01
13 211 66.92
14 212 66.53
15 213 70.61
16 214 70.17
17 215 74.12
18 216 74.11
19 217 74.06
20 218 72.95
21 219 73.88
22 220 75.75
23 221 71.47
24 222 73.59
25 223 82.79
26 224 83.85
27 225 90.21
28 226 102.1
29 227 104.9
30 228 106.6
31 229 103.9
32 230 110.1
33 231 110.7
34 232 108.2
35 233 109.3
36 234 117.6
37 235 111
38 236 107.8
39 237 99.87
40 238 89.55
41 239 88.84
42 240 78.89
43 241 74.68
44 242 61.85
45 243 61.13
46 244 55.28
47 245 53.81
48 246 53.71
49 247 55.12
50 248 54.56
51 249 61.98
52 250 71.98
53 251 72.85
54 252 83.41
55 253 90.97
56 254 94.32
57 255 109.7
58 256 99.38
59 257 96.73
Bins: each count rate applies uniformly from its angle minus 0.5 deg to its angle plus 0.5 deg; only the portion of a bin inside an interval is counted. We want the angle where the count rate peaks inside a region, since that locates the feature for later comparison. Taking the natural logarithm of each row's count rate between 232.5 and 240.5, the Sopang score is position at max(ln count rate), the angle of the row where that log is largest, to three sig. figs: 234 deg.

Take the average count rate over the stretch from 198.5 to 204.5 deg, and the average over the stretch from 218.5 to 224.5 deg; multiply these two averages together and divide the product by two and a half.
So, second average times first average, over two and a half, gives 2335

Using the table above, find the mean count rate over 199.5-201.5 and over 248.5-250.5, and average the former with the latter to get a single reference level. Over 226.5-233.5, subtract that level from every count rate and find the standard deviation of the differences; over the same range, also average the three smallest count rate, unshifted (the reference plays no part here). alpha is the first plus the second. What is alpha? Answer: 108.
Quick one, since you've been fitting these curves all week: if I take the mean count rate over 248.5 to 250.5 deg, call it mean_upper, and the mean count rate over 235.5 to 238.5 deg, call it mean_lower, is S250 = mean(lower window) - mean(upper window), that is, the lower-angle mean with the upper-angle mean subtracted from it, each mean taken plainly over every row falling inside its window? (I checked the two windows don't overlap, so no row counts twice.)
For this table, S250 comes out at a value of 32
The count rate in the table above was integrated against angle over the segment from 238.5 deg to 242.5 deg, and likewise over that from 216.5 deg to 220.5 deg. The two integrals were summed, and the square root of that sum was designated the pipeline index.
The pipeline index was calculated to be 24.5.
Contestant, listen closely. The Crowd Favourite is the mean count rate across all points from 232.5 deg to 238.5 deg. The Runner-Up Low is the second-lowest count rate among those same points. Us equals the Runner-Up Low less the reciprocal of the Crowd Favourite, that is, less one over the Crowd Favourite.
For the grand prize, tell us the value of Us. 100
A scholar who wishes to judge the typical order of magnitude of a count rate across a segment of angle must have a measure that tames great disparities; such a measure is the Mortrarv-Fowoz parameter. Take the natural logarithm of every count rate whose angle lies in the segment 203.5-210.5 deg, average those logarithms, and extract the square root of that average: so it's 2.04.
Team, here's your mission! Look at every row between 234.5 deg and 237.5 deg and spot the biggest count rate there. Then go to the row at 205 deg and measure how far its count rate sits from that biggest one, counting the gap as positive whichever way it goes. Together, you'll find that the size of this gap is 44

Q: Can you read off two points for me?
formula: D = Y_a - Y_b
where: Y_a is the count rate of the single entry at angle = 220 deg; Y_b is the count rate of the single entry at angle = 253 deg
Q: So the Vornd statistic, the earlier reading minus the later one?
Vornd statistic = -15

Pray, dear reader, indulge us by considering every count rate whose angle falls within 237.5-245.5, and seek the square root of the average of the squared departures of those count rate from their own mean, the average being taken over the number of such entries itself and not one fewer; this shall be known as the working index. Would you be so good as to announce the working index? 14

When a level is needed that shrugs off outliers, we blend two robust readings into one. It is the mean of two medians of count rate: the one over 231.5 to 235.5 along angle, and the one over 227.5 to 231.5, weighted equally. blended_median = 109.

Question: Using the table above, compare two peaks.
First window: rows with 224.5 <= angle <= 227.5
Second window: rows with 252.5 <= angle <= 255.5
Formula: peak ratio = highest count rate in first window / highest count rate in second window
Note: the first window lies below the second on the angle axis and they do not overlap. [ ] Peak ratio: 0.96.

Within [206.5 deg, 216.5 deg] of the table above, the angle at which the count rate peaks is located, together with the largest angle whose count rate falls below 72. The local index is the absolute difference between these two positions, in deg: 1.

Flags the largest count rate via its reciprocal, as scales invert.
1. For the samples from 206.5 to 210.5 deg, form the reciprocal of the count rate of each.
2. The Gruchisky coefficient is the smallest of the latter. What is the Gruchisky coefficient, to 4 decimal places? 0.0153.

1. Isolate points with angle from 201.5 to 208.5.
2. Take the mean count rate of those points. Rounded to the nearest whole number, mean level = 66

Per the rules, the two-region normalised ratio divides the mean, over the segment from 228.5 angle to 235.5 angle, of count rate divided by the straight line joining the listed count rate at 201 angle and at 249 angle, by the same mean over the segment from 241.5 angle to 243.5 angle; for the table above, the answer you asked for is 1.7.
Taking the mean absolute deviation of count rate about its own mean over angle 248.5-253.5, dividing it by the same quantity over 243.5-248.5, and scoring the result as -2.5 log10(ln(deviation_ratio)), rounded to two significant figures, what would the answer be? -1.1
